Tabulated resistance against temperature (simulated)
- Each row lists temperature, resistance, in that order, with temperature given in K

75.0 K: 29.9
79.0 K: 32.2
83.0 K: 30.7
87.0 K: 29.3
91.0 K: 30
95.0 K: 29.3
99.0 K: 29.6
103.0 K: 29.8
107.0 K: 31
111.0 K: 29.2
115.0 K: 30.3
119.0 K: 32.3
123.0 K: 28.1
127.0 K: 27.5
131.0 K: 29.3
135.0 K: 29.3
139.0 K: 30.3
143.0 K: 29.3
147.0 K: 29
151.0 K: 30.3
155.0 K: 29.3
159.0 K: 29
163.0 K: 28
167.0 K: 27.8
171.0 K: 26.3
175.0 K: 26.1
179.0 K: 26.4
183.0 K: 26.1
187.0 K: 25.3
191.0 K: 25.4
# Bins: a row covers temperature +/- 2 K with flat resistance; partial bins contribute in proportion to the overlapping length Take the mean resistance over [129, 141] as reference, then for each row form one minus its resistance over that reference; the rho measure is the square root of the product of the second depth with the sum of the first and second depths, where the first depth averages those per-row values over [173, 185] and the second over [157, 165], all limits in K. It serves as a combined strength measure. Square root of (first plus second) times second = 0.077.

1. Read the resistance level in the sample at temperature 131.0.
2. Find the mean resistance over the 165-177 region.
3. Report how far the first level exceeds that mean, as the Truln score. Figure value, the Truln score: 2.6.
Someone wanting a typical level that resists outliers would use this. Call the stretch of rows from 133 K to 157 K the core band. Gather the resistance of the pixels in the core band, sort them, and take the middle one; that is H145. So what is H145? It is 29.3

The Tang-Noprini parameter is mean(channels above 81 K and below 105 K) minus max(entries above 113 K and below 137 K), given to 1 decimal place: -2.5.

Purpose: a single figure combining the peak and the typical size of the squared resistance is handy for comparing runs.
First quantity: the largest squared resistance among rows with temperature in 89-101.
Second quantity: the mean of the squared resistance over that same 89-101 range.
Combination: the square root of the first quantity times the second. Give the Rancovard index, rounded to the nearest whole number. 889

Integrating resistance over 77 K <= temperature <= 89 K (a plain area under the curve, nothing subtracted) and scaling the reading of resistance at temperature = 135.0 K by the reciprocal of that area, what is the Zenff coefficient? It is 0.079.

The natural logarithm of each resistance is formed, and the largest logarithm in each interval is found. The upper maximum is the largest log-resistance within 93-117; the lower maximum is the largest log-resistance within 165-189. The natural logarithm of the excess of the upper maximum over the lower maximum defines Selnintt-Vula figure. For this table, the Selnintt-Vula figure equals -2.2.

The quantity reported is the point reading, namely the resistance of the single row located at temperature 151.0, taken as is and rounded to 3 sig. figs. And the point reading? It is 30.3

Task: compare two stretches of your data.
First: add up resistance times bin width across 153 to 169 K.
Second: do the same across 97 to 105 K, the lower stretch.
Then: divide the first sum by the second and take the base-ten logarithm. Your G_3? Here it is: 0.28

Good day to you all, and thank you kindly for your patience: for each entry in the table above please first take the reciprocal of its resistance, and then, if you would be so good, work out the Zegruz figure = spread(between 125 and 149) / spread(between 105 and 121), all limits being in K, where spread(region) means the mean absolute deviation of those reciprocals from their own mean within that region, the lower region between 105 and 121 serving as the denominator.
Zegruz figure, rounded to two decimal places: 0.69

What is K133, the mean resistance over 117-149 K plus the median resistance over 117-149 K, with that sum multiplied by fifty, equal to 2934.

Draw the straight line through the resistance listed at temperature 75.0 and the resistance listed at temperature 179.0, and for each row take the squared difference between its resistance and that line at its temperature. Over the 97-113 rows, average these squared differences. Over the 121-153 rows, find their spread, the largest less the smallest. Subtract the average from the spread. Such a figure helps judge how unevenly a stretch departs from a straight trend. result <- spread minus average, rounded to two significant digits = 7.2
